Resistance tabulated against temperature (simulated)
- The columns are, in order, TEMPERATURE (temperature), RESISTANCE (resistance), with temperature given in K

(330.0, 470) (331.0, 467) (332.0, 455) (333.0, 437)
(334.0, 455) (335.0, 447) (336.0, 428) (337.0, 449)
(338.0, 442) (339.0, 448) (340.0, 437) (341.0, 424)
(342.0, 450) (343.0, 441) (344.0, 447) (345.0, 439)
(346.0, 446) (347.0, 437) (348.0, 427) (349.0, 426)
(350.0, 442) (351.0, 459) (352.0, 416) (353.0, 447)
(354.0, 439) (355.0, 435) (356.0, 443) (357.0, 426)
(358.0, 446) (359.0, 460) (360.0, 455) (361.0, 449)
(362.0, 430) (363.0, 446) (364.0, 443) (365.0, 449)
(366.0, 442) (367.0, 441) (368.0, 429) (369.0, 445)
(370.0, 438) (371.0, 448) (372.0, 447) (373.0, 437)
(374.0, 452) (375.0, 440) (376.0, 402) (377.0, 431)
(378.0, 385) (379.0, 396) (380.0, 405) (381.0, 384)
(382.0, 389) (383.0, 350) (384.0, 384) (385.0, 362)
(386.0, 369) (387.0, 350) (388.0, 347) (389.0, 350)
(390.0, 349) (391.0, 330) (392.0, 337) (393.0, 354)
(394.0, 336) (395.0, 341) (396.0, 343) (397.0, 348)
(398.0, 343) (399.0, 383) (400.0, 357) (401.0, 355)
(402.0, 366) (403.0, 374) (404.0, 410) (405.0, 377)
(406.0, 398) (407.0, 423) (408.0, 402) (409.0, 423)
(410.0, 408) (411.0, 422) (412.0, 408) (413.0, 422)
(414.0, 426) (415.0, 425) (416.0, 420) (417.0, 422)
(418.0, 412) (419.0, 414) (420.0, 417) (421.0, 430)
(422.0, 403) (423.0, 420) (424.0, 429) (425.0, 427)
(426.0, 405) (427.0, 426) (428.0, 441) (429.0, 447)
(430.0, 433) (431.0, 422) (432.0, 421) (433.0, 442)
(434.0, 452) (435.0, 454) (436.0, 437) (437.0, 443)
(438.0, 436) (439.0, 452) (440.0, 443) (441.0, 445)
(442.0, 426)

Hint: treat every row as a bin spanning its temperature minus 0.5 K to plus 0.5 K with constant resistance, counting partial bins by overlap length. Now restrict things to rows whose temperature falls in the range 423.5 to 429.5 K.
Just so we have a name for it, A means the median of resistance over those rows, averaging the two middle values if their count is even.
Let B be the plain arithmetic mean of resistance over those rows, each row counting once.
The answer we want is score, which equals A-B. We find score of -1.2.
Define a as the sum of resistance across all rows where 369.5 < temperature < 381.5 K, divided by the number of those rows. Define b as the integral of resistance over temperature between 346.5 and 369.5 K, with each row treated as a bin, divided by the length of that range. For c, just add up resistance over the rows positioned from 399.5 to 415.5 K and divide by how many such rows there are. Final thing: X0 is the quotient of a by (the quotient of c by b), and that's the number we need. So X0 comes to 465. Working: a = 422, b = 441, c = 400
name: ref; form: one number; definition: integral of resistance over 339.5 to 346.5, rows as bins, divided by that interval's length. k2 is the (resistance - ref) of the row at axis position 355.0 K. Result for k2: -6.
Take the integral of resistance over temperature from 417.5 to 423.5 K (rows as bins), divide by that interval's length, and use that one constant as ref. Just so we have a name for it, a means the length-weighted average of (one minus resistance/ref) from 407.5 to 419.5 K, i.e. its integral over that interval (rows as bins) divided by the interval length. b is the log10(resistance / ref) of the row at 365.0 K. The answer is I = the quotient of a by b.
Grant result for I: 0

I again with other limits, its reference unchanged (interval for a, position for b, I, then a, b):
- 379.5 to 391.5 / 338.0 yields 5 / 0.12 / 0.026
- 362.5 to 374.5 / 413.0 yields -10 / -0.07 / 0.006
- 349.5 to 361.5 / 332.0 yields -2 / -0.07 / 0.039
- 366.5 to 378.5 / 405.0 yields 1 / -0.04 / -0.043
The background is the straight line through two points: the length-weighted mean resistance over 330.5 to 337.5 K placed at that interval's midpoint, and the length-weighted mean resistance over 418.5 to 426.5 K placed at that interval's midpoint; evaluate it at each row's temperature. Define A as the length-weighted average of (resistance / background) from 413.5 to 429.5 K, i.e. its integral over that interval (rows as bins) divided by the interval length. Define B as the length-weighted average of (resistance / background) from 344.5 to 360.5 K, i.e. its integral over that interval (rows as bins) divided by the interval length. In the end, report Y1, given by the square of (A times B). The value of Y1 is 1.01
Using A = 1.01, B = 1.00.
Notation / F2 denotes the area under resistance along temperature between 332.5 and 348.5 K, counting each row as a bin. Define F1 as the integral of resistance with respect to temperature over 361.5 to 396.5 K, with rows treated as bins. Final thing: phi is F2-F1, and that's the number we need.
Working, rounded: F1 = 13881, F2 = 7054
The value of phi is -6827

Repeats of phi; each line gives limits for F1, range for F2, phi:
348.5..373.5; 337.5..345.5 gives -7510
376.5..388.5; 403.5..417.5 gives 1234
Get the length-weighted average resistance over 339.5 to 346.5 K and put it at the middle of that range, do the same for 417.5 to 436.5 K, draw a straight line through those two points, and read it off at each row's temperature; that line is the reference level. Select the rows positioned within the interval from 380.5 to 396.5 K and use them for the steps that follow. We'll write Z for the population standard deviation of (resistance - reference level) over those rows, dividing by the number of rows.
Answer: 17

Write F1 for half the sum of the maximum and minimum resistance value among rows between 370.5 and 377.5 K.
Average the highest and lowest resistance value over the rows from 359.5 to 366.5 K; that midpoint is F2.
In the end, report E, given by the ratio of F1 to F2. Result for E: 0.96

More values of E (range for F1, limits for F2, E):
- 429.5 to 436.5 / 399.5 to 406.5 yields 1.14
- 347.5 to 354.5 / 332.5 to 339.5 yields 0.99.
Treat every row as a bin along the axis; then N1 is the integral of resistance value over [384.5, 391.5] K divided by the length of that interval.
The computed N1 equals 351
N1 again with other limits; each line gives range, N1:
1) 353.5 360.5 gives 443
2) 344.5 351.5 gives 439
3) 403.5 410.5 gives 406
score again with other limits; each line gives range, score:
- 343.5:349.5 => 1.0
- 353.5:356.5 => 0.0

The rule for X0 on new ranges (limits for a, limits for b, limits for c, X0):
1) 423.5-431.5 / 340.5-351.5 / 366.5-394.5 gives 481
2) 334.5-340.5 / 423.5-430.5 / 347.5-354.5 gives 435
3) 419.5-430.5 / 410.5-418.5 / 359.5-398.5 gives 450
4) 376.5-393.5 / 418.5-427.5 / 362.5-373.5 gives 350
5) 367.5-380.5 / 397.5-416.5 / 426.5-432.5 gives 393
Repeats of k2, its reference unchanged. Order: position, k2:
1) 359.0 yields 19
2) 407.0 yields -18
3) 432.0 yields -20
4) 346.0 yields 5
